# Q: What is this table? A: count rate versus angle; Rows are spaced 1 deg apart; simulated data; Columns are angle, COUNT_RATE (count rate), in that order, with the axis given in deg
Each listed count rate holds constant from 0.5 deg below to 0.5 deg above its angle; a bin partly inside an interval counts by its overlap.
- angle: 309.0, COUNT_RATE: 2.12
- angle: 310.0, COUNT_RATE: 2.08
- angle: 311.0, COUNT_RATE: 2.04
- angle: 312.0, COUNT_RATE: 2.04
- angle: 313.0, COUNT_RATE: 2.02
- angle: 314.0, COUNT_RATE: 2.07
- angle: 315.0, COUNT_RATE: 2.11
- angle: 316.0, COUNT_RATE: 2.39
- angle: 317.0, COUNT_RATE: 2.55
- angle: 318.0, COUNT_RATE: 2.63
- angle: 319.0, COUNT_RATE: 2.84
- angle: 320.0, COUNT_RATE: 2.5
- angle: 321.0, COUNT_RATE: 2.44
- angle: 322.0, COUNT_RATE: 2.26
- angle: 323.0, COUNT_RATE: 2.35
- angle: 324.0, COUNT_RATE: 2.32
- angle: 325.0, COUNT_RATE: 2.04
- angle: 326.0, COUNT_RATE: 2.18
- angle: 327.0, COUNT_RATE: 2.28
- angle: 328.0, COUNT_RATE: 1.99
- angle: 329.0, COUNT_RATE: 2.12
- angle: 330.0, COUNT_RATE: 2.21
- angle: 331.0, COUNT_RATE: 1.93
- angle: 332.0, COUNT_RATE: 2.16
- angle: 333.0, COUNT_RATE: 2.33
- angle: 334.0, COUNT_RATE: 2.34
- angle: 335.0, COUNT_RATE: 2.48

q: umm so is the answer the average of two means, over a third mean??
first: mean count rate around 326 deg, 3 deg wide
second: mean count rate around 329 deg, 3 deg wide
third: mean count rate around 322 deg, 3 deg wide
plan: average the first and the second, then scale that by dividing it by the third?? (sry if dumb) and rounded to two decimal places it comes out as 0.91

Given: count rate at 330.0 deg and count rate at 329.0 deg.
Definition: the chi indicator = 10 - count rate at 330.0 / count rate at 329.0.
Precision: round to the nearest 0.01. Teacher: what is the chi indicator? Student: 8.96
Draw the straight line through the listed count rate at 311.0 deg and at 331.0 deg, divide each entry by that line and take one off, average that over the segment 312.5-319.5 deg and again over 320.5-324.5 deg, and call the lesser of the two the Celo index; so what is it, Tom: 0.18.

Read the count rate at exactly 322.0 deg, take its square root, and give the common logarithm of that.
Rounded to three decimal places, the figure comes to 0.177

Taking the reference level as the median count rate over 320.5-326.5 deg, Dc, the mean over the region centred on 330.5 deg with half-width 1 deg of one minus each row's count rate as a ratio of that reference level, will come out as 0.10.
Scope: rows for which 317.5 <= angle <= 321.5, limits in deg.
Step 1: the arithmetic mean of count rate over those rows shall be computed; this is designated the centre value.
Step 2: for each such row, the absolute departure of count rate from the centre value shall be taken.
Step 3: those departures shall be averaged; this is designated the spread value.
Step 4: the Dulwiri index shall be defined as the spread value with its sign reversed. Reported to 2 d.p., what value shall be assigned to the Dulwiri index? -0.13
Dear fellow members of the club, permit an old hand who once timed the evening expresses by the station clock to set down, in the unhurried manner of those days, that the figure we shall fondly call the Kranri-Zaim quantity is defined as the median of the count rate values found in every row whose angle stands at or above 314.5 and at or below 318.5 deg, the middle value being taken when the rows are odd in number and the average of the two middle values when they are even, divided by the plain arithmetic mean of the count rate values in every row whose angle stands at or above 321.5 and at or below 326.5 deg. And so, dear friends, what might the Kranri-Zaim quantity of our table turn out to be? 1.11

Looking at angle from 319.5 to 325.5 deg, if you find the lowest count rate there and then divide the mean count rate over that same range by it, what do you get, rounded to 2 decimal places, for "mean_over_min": 1.14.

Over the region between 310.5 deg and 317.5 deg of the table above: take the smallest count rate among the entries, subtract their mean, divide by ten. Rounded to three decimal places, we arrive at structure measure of -0.015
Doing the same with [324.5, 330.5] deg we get -0.015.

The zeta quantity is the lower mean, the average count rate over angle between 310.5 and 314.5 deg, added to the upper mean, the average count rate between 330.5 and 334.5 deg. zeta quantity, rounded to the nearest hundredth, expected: 4.23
